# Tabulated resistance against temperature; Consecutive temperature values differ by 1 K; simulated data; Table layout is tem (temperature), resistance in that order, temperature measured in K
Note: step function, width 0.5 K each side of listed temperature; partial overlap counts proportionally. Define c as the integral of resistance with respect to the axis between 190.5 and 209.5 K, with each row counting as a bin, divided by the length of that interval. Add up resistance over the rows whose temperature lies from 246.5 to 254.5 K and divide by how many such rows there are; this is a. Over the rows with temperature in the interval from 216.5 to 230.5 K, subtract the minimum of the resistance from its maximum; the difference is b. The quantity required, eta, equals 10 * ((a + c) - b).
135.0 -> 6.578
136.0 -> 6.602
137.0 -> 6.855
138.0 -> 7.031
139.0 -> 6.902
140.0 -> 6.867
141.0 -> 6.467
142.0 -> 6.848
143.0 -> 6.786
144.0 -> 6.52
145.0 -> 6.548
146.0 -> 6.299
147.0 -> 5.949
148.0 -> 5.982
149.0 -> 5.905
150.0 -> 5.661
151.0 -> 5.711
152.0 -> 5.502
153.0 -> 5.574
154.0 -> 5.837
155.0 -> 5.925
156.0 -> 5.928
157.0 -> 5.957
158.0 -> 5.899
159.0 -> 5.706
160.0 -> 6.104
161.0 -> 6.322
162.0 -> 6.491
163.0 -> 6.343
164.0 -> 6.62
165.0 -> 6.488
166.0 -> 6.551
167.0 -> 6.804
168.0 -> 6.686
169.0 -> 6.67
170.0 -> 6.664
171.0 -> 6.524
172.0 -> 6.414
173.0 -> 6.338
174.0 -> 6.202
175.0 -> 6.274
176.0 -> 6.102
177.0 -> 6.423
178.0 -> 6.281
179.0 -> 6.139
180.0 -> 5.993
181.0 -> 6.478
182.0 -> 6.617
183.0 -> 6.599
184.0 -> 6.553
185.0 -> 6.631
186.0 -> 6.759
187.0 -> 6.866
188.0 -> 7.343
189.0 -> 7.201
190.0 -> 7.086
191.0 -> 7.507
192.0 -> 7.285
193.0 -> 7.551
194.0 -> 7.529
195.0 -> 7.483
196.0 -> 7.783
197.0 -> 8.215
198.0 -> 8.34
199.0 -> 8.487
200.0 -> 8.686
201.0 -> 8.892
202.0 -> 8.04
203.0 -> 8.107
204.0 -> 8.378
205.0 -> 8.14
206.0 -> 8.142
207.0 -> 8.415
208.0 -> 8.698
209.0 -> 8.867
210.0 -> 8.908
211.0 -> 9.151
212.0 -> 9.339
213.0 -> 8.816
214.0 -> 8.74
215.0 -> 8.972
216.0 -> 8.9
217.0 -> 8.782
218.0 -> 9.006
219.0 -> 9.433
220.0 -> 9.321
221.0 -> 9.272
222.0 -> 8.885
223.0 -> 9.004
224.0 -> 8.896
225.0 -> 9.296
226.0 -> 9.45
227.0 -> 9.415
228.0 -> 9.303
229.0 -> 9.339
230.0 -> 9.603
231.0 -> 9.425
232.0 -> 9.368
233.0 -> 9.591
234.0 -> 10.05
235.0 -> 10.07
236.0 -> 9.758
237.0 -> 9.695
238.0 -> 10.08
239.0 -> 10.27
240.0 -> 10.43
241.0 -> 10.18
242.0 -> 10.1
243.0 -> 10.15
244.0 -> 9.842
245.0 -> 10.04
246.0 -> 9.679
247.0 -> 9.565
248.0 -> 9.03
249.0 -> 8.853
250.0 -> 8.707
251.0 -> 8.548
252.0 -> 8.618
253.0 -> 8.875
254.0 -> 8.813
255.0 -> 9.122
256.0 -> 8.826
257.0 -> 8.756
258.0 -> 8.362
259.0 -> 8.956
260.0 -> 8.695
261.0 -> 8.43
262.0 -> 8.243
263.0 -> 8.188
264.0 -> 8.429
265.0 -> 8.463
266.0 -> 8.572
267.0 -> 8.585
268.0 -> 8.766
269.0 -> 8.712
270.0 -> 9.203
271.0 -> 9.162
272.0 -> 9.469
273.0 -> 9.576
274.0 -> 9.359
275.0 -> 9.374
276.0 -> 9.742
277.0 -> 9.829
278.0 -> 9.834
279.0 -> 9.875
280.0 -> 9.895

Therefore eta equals 162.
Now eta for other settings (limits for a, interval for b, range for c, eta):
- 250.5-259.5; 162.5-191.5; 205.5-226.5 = 162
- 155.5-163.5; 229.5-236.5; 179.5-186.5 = 119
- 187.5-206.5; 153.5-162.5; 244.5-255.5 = 162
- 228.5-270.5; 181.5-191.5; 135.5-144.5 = 150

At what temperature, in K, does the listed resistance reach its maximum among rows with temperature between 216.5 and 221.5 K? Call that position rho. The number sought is 219.0 K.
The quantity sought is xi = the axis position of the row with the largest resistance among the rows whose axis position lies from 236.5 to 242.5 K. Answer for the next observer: 240.0 K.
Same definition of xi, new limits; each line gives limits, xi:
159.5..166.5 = 164.0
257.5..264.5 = 259.0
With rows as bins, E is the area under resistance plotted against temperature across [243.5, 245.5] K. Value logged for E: 20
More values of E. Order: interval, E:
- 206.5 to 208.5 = 17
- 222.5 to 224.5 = 18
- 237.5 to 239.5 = 20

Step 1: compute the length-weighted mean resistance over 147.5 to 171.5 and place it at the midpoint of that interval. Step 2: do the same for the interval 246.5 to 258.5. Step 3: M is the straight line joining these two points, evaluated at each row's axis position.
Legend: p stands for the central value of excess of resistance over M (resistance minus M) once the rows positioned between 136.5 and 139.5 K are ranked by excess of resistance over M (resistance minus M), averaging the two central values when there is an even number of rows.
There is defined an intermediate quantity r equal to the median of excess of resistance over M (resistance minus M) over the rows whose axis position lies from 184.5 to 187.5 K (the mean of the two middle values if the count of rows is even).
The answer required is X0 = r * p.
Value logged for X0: -0.22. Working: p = 1.3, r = -0.16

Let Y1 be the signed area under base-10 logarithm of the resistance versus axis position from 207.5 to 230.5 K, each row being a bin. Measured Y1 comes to 22.1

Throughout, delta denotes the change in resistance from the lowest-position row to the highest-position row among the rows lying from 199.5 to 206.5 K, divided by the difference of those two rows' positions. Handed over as -0.09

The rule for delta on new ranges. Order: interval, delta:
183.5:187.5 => 0.10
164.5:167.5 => 0.16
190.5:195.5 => -0.01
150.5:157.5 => 0.04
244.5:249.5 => -0.30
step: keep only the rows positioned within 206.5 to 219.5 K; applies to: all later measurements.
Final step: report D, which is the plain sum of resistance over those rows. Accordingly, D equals 116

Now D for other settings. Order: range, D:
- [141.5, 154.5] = 79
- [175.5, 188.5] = 85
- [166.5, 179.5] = 84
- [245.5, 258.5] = 116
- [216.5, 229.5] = 119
